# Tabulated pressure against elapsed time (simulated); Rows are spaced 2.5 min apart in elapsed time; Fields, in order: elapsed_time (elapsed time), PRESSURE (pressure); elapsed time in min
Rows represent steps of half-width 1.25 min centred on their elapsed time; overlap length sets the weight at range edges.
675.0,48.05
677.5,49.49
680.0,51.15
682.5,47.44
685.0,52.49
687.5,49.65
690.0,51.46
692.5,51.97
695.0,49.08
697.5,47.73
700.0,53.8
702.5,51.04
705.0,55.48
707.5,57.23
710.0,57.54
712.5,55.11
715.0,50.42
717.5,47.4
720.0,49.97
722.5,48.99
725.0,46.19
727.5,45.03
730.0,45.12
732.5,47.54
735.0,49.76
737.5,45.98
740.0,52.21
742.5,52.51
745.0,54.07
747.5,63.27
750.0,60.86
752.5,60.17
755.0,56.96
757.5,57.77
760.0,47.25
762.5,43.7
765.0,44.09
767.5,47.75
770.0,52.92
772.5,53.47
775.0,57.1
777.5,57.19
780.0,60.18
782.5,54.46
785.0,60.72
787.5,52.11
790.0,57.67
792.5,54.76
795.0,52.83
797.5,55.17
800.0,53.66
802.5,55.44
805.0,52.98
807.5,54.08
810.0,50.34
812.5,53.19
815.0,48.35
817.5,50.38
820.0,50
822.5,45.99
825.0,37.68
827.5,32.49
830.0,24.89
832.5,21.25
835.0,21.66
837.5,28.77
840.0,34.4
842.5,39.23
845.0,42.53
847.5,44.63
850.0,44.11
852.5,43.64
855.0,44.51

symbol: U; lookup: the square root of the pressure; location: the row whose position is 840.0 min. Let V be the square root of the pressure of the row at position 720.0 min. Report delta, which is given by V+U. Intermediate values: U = 5.9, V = 7.1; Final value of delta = 12.9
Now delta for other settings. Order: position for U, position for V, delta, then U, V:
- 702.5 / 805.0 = 14.4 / 7.1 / 7.3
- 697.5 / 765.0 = 13.5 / 6.9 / 6.6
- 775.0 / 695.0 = 14.6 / 7.6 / 7.0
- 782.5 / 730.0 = 14.1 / 7.4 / 6.7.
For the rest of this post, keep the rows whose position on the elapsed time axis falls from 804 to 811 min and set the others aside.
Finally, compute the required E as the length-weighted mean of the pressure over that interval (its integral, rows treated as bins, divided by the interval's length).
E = 53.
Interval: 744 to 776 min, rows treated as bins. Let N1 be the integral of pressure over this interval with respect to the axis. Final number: 1721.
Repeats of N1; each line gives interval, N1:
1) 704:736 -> 1613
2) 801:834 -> 1461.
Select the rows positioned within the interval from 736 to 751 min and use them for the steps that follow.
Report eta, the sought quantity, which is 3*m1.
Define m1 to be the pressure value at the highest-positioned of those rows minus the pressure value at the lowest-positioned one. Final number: 45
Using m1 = 15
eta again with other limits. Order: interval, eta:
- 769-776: 13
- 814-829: -48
